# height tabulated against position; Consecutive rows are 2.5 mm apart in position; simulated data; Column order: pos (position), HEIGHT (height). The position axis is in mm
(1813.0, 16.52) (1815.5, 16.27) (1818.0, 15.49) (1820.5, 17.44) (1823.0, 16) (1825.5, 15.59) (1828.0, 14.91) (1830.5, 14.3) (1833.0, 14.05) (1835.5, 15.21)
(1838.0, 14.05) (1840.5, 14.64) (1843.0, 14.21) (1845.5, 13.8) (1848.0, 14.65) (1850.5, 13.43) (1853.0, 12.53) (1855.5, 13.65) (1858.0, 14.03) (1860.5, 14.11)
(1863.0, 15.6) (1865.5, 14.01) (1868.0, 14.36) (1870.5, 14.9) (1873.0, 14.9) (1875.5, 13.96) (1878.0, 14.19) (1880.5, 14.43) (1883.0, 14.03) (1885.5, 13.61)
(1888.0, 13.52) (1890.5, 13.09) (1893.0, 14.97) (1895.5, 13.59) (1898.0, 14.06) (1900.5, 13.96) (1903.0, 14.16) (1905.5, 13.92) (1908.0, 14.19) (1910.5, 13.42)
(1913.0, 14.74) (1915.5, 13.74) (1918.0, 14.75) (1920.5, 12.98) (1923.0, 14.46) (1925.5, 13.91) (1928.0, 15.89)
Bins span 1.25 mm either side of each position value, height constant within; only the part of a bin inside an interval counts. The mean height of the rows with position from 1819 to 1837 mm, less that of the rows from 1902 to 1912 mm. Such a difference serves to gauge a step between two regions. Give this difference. 1.4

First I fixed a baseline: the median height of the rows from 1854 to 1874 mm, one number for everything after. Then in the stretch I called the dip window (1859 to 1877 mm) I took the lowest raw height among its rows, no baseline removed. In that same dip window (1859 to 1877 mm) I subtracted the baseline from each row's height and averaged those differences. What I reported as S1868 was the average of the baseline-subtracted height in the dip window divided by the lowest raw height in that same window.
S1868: 0.022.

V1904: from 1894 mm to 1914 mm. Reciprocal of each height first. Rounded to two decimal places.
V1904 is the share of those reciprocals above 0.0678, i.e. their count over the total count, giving 1.00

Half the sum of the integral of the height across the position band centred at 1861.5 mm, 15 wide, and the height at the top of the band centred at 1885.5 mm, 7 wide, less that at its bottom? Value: 107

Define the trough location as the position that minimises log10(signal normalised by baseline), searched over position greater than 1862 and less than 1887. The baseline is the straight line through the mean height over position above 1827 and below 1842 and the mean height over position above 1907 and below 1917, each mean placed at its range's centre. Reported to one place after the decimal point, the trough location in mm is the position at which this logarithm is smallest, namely 1885.5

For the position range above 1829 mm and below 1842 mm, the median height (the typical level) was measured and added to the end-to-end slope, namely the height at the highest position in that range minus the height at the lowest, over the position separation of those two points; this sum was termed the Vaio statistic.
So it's 14.3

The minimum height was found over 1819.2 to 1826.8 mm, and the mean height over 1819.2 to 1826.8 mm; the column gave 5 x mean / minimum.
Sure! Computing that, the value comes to 5.24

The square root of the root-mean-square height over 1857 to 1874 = 3.82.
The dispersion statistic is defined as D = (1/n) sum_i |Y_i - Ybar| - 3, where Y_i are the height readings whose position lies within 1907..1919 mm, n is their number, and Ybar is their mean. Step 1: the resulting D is -2.53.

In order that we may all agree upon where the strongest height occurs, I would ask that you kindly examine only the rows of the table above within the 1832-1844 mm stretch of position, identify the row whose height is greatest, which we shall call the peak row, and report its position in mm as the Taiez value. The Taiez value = 1835.5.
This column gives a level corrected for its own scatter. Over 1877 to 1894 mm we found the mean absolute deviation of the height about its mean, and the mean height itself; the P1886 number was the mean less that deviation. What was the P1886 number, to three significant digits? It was 13.5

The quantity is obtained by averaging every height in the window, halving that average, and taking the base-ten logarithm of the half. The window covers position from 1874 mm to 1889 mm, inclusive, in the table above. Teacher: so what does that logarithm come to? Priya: 0.844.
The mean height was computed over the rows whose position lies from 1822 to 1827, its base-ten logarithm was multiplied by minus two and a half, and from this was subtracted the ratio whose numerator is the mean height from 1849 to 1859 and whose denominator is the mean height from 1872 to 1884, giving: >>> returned -3.93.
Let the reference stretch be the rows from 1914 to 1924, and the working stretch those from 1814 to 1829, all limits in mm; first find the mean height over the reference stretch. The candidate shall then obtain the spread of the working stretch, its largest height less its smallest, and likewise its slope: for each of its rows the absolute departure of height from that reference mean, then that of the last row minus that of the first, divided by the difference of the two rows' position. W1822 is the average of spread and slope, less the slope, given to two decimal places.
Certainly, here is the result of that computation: 1.32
